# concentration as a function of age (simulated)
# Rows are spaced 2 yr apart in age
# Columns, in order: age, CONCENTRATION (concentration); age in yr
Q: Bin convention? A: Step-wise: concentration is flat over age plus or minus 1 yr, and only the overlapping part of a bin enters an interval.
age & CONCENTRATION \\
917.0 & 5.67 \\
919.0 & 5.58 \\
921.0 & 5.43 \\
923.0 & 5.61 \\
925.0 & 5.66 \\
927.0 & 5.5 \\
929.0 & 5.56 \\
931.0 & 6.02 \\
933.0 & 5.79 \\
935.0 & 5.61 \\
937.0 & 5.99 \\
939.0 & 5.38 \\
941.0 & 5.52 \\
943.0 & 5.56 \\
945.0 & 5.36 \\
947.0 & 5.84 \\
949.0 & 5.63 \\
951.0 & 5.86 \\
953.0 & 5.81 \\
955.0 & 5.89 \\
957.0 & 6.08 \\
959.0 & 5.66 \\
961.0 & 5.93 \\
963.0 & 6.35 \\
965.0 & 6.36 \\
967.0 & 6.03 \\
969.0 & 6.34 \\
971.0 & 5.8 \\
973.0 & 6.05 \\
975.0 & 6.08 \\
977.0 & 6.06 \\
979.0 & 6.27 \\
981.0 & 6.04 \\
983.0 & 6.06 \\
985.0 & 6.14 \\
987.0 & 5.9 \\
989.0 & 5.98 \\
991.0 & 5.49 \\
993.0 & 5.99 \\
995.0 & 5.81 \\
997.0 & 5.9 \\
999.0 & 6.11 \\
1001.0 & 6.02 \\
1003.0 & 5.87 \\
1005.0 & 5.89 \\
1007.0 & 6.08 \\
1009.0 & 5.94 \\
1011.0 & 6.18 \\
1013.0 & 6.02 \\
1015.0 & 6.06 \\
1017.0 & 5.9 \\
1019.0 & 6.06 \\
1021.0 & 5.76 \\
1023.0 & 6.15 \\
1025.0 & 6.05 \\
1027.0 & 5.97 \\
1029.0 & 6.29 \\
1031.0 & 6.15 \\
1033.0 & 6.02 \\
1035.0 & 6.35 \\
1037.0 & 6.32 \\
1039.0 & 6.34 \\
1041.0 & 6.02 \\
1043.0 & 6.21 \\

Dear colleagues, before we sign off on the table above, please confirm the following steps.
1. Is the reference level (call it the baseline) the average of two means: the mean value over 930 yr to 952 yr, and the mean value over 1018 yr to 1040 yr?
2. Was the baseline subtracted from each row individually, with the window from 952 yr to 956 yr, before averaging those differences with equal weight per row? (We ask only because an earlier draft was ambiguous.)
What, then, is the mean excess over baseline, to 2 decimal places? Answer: -0.06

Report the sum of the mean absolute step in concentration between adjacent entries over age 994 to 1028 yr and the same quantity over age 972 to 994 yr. 0.35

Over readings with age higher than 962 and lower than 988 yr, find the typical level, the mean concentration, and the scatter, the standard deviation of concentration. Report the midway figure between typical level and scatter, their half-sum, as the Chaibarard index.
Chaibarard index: 3.14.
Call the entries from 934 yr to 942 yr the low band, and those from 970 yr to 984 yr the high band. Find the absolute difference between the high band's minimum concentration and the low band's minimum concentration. 0.42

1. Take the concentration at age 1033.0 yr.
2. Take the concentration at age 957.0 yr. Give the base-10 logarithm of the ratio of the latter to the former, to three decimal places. 0.004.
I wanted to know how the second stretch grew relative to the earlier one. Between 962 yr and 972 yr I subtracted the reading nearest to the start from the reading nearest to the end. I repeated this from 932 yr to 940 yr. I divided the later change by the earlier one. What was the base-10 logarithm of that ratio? 0.1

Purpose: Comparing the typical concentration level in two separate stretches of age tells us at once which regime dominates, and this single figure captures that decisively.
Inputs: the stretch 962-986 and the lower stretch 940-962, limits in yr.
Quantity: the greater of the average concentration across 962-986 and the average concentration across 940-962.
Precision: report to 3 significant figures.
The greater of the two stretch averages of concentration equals 6.13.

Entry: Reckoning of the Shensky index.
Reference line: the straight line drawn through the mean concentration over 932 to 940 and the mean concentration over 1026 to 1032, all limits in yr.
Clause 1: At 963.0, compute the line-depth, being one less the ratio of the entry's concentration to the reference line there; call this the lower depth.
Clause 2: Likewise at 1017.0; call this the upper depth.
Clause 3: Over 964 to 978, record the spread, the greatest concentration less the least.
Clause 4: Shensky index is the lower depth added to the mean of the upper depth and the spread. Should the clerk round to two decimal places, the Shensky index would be 0.20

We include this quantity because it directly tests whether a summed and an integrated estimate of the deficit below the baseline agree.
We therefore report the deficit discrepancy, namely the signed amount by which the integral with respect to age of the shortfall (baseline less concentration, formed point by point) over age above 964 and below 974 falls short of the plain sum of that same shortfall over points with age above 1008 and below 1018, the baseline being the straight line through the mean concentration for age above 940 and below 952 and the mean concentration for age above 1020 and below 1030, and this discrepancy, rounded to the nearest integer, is 3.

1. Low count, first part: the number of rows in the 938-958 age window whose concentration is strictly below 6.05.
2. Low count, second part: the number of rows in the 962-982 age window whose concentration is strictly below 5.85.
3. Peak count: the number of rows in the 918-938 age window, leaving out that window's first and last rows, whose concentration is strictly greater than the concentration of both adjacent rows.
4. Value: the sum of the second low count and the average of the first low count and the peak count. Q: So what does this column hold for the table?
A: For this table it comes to 6.50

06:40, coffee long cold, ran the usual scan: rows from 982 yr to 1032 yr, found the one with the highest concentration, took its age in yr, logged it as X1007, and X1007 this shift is 1029.0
